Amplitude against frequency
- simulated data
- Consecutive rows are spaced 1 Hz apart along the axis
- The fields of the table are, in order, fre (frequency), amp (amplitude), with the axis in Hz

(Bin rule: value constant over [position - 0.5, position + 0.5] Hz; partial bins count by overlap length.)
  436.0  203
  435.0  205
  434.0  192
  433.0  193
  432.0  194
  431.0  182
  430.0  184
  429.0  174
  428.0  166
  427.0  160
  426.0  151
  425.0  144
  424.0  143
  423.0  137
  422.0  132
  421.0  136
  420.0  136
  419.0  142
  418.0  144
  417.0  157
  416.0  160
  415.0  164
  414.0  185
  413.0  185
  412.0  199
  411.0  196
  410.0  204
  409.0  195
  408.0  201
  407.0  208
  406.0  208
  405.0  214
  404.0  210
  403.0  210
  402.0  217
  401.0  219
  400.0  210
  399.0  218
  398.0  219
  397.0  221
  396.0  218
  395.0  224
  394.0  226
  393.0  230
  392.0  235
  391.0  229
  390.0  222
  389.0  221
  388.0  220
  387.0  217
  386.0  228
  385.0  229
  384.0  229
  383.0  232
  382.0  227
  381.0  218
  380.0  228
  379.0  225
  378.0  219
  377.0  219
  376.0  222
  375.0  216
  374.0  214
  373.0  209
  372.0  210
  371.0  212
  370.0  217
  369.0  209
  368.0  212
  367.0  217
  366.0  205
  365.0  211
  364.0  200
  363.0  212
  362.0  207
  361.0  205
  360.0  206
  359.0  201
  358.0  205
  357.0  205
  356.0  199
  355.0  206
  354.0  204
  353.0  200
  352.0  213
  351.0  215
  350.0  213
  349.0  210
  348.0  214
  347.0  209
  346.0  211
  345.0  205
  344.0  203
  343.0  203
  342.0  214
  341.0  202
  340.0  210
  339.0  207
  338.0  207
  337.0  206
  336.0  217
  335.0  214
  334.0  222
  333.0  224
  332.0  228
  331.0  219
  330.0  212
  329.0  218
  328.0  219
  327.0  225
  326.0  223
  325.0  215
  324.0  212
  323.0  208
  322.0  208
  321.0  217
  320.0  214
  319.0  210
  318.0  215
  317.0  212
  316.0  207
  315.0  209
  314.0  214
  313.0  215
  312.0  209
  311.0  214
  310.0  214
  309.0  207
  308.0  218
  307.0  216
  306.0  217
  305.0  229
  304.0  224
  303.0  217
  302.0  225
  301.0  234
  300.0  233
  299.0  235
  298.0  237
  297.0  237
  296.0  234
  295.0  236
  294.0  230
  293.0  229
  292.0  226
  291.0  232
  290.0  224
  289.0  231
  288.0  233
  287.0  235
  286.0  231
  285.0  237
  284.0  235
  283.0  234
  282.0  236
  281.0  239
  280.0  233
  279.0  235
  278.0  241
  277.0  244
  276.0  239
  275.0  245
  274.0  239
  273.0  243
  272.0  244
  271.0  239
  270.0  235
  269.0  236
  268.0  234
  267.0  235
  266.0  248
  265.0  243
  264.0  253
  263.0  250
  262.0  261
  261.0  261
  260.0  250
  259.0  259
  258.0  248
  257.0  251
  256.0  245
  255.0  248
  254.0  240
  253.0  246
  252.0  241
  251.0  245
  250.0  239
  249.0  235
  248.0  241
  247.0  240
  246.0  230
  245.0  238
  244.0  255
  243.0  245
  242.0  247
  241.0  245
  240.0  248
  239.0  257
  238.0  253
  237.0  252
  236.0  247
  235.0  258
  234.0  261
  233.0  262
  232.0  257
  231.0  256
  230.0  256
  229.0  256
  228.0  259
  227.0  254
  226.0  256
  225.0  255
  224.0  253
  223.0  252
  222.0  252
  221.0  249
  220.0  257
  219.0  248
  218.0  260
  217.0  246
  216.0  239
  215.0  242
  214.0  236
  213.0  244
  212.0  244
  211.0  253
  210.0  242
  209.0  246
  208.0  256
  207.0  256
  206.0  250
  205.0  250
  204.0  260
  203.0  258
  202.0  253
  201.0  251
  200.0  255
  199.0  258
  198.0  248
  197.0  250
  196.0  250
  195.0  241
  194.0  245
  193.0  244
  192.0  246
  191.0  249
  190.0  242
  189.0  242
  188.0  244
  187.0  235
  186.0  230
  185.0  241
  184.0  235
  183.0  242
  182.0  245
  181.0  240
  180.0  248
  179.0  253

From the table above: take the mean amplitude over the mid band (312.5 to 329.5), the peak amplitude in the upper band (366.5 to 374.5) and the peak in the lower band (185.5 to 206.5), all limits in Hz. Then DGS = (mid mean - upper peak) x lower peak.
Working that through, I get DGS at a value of -734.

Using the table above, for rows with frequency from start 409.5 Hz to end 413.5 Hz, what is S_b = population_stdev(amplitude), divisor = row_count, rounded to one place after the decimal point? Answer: 7.0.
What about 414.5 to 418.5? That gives 7.5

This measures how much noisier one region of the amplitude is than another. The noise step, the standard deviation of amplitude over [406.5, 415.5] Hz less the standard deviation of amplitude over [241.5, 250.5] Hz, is 6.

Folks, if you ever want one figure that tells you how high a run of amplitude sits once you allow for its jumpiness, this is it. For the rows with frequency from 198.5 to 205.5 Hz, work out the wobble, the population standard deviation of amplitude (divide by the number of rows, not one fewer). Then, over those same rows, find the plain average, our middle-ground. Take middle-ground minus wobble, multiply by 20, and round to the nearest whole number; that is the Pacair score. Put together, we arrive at 5029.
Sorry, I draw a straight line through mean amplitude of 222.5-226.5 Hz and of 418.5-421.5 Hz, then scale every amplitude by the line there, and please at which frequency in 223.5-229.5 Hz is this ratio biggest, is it 228.0 Hz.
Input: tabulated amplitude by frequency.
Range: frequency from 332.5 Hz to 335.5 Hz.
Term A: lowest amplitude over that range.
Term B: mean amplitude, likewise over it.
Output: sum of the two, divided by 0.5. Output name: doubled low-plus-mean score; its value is 868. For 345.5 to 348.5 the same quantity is 841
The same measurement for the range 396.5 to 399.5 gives 875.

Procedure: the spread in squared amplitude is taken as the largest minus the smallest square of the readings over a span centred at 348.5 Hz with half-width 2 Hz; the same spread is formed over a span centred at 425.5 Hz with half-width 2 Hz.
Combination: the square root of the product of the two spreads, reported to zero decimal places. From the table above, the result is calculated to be 3301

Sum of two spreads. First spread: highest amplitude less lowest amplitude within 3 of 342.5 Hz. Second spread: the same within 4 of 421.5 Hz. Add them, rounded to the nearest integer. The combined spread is 24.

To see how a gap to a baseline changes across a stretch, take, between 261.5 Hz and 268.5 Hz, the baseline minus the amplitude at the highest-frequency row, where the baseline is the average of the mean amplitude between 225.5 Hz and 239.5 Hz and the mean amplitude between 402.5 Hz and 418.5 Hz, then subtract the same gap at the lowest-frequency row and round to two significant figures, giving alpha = 27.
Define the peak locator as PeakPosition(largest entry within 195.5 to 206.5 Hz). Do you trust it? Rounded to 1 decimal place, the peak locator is 204.0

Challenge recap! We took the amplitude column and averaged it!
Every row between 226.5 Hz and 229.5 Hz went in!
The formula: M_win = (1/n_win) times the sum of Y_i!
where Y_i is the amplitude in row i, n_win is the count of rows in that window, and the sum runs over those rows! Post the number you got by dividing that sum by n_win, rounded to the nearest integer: 256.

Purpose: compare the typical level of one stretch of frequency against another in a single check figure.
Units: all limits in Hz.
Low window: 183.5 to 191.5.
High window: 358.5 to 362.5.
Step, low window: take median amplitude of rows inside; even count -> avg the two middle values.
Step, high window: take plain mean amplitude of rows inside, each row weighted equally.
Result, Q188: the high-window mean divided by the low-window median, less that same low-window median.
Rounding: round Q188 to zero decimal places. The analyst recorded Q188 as -241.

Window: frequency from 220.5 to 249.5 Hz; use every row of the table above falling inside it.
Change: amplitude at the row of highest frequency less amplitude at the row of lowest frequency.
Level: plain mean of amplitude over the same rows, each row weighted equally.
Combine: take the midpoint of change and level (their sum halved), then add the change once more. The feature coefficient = 104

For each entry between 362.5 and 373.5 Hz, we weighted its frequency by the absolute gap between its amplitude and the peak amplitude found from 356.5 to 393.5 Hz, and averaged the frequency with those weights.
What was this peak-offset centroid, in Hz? 367.8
